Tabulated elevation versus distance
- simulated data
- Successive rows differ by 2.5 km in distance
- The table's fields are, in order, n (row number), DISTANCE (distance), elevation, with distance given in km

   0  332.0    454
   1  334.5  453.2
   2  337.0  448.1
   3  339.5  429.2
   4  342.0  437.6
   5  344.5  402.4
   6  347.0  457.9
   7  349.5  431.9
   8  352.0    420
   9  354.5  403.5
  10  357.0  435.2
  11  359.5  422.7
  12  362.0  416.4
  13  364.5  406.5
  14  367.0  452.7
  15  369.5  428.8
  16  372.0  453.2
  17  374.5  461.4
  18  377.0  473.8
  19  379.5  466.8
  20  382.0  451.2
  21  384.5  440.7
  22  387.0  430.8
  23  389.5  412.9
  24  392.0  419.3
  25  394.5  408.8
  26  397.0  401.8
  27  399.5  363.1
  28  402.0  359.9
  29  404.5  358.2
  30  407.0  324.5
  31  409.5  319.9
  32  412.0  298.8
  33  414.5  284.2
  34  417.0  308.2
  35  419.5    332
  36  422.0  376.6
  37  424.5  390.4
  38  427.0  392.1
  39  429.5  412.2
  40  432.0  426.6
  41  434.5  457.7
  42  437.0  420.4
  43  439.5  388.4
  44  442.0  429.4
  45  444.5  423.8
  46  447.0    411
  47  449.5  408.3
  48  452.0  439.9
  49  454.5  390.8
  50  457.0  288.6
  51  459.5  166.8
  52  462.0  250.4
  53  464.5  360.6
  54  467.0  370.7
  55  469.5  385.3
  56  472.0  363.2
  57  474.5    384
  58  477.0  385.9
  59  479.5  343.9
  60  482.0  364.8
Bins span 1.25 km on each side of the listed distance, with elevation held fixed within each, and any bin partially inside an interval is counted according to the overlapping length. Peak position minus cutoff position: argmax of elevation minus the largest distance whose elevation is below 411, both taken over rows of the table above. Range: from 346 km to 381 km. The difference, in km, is 12.5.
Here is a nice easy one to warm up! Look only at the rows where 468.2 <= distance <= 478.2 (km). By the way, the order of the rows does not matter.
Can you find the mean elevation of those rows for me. 380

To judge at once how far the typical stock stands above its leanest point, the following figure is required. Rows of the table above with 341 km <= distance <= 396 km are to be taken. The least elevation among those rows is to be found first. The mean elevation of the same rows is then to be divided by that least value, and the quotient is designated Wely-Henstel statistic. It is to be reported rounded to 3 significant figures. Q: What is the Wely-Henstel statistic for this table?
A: 1.08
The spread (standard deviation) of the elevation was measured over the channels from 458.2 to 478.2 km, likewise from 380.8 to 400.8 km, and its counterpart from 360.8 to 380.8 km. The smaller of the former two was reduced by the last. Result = 2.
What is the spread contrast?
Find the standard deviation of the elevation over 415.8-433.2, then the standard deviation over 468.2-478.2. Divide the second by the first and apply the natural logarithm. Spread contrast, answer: -1.4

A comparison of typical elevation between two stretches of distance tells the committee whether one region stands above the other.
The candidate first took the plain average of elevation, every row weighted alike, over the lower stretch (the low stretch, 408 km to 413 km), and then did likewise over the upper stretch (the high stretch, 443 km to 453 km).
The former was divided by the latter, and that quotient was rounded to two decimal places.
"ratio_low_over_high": 0.74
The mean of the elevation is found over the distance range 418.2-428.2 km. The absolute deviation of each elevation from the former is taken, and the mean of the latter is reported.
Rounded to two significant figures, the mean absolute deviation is 20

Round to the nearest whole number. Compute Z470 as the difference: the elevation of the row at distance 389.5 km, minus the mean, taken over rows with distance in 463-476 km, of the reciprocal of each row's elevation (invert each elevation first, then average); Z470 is 413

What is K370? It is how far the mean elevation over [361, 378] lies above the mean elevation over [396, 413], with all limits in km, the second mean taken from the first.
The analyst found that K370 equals 95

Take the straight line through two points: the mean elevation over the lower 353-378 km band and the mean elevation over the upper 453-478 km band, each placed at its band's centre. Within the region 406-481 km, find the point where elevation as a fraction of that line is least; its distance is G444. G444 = 459.5 km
